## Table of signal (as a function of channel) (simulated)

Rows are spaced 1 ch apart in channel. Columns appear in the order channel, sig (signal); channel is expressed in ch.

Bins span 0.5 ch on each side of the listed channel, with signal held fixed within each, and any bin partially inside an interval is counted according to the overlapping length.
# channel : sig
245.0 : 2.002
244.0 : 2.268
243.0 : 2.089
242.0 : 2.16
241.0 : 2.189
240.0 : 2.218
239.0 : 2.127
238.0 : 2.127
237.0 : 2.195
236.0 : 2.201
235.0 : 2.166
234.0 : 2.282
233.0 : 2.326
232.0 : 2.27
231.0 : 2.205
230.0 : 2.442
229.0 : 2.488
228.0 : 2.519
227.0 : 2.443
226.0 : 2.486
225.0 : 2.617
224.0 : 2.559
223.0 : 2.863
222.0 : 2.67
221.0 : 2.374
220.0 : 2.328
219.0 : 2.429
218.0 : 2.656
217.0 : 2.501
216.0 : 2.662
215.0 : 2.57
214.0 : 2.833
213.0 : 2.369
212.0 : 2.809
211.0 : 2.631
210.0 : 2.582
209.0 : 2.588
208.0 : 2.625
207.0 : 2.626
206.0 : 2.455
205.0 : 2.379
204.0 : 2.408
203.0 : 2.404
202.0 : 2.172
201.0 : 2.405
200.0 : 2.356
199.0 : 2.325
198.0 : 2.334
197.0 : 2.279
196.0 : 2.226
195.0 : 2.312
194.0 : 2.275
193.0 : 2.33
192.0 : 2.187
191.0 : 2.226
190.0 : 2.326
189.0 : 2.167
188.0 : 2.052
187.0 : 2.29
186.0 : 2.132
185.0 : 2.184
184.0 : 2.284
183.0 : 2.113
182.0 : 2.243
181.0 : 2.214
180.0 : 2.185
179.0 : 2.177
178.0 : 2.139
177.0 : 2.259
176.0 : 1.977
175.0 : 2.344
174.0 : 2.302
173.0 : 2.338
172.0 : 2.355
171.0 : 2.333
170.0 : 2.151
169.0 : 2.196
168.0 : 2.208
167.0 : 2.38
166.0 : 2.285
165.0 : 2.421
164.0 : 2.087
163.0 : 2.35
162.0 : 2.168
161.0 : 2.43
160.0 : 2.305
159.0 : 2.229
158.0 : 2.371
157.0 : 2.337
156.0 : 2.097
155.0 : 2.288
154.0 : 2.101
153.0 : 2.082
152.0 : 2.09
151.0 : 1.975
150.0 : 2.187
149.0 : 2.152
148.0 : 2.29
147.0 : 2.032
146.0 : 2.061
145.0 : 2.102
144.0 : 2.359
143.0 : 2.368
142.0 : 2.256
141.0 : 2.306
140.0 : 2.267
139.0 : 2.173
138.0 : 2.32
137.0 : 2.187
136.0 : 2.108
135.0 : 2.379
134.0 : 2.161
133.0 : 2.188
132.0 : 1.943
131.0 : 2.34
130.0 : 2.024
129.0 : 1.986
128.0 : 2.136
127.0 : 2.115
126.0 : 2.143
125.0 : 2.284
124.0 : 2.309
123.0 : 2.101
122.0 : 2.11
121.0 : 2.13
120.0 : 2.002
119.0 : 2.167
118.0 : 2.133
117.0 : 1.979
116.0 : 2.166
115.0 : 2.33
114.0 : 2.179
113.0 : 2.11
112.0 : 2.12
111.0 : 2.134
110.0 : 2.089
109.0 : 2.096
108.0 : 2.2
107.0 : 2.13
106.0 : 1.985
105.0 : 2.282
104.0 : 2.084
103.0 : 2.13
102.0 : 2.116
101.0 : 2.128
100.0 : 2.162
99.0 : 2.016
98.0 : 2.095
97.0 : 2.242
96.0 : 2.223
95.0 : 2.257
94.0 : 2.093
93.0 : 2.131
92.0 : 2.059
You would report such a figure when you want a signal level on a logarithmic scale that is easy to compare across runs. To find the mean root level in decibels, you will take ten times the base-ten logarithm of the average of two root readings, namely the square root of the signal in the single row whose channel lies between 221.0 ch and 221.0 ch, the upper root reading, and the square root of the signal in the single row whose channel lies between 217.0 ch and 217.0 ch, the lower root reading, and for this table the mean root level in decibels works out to 1.93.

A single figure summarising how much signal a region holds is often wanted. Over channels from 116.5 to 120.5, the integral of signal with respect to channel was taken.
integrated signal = 8.3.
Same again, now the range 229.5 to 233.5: 9.2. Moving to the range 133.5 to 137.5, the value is 8.8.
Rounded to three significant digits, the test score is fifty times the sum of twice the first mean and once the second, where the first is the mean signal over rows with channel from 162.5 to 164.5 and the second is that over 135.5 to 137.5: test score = 329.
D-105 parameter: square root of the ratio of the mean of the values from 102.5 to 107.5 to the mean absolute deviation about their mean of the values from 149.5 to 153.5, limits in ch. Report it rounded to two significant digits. 6.2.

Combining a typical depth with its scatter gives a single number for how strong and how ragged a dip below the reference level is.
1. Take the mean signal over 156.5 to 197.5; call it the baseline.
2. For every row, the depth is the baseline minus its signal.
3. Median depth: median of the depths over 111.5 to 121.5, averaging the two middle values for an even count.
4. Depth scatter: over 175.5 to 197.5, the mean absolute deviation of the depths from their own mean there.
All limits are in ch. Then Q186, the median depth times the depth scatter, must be 0.008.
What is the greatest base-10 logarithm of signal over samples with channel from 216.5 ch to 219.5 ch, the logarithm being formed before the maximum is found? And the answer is 0.424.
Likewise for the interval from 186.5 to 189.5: 0.360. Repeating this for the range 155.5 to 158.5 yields 0.375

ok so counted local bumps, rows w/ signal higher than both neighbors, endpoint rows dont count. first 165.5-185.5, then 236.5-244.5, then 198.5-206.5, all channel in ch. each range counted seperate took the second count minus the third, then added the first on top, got 5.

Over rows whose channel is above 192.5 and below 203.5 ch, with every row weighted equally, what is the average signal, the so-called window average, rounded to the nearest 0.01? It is 2.31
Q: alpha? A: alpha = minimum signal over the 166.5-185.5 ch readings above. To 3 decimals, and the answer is 1.977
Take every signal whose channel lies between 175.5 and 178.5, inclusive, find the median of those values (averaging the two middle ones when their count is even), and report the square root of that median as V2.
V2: 1.46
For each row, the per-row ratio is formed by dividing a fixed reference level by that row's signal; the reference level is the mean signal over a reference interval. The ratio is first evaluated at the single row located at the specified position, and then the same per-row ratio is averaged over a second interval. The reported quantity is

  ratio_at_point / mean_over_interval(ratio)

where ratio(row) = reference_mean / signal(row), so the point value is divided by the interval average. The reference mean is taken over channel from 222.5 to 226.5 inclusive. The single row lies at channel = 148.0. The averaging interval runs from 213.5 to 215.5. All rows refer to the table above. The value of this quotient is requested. 1.18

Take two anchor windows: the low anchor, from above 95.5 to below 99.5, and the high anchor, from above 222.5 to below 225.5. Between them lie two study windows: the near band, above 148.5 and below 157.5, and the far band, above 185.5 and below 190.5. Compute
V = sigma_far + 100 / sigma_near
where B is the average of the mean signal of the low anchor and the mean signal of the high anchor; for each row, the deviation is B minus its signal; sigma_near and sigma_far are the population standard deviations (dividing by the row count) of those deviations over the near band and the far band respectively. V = 952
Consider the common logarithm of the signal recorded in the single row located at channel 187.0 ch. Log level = 0.360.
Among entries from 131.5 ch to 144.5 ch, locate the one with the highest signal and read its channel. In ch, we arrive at 135.0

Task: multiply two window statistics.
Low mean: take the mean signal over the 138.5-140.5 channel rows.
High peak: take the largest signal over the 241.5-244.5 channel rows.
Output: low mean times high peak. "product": 5.03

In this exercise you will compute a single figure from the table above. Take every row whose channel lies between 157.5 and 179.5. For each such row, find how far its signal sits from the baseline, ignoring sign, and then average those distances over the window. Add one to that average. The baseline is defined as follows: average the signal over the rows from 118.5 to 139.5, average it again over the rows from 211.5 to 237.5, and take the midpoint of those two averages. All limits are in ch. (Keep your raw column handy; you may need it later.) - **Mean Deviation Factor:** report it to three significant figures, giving 1.10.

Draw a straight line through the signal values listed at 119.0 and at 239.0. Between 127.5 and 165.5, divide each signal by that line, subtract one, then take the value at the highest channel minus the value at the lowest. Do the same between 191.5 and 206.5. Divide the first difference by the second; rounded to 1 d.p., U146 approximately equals 1.1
